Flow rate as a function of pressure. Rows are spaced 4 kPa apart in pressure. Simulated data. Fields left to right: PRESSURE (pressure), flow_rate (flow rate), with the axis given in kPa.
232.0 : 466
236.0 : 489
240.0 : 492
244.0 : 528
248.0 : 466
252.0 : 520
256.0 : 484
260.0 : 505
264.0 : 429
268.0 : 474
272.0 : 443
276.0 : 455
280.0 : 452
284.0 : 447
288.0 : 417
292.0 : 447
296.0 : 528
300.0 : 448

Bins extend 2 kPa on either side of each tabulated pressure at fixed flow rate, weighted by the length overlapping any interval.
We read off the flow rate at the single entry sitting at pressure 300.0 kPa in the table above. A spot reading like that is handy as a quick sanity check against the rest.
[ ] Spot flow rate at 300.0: 448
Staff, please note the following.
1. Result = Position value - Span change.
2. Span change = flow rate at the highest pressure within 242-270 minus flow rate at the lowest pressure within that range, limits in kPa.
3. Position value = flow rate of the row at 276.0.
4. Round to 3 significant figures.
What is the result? 509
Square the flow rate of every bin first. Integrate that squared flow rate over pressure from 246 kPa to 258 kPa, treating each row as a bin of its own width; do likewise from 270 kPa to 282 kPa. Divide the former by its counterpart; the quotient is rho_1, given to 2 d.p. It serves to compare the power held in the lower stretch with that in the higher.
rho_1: 1.19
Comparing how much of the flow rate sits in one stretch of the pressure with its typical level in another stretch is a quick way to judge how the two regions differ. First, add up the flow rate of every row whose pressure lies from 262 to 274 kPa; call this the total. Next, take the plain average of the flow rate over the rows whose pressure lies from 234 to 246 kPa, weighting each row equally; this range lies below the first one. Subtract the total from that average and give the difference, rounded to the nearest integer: -843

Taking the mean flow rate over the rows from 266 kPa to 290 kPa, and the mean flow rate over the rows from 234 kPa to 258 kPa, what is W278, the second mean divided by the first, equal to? 1.11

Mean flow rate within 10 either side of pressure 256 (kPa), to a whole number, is 481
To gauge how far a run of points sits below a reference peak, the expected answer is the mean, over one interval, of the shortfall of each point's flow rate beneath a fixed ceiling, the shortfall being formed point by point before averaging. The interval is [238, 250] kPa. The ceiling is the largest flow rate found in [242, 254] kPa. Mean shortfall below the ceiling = 33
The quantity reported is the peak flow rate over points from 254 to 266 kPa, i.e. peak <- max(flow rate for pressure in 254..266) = 505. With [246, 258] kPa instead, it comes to 520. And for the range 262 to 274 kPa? 474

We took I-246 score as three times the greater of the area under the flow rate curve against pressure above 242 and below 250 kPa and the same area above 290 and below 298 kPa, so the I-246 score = 11928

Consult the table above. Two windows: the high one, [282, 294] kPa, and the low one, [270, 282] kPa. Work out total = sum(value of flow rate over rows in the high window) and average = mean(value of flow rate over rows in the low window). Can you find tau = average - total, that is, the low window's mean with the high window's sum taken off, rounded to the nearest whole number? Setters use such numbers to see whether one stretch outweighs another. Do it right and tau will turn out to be -861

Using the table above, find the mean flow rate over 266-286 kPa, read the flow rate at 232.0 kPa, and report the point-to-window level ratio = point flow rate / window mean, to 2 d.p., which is 1.03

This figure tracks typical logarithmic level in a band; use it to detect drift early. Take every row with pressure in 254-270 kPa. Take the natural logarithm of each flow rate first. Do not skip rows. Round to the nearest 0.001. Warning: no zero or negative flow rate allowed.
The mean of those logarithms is 6.157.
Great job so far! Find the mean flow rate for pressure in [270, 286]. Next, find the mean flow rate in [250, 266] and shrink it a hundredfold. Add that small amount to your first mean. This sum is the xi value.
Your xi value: 454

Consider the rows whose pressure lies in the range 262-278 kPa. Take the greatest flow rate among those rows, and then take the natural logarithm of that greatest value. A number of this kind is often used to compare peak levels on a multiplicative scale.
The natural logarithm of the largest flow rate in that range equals 6.16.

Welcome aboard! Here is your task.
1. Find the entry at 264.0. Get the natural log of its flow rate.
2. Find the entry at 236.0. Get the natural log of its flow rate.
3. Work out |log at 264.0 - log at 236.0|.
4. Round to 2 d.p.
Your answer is 0.13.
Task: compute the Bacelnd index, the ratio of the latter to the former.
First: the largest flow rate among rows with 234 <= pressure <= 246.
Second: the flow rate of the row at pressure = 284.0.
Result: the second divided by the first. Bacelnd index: 0.85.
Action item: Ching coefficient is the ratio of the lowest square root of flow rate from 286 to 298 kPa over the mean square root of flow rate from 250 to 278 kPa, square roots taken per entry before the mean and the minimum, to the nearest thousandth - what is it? 0.940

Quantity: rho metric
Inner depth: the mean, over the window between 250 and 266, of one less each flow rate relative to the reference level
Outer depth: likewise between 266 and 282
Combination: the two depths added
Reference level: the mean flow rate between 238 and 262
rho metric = 0.12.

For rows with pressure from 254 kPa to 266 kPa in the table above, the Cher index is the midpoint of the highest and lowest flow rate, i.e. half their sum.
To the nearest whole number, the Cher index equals 467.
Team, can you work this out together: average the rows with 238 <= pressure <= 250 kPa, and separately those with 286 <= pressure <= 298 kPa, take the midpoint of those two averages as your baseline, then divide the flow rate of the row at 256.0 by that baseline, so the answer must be 1.01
